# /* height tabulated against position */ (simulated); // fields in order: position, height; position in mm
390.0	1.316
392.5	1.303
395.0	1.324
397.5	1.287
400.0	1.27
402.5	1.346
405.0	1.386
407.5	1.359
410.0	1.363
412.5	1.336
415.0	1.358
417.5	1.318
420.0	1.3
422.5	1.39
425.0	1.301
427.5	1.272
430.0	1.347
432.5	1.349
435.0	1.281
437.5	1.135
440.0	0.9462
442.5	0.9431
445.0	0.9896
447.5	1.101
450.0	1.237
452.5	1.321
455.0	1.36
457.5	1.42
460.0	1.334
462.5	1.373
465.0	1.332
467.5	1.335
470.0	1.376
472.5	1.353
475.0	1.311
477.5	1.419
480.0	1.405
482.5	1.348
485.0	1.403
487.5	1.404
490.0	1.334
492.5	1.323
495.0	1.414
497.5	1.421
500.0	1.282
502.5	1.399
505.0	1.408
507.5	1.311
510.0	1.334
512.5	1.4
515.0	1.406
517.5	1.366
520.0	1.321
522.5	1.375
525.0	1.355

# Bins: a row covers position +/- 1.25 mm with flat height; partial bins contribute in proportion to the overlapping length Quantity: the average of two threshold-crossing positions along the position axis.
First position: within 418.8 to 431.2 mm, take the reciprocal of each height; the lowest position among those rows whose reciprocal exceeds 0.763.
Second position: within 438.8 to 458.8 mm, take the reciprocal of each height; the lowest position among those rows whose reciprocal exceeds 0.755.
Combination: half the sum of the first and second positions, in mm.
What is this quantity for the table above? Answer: 430.0 mm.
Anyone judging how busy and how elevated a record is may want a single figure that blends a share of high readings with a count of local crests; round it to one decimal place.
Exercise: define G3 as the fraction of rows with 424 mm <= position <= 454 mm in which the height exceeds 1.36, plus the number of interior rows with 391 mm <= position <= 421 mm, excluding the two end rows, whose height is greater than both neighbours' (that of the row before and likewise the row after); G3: 4.0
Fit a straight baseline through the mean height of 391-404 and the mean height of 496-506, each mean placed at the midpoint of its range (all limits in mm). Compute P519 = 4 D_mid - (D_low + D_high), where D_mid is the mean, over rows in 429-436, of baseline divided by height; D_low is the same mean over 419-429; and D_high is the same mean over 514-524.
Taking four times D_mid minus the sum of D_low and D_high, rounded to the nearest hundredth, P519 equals 1.99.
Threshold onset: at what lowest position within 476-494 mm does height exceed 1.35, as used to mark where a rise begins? 477.5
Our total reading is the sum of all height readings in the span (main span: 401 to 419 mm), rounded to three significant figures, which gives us 9.47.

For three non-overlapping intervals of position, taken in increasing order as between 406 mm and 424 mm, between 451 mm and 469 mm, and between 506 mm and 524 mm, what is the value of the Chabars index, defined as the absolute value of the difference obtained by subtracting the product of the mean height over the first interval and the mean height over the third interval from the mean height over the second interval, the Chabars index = 0.48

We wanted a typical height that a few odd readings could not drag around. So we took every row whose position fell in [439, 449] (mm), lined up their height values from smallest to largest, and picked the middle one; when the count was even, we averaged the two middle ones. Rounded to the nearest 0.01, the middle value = 0.97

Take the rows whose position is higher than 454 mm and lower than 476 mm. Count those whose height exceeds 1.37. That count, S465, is 3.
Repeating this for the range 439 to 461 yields 1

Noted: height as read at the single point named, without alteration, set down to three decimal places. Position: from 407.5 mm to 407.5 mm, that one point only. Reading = 1.359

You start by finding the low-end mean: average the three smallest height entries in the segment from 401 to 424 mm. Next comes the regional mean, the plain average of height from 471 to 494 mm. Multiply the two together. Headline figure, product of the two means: 1.80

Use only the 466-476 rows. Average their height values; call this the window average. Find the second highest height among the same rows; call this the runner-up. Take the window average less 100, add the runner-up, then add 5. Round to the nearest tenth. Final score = -92.3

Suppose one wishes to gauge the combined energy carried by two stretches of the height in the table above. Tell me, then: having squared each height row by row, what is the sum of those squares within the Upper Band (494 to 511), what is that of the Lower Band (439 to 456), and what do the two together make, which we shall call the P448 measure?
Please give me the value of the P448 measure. 22.2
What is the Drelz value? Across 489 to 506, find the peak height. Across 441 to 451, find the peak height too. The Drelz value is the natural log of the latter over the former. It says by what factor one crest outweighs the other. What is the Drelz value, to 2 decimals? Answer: -0.14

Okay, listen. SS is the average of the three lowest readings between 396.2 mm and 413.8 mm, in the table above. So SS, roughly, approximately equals 1.30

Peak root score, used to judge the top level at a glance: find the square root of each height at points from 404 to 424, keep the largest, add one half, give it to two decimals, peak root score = 1.68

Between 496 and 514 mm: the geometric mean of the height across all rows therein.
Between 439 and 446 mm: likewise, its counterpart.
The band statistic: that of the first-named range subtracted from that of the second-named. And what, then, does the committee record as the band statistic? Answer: -0.405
